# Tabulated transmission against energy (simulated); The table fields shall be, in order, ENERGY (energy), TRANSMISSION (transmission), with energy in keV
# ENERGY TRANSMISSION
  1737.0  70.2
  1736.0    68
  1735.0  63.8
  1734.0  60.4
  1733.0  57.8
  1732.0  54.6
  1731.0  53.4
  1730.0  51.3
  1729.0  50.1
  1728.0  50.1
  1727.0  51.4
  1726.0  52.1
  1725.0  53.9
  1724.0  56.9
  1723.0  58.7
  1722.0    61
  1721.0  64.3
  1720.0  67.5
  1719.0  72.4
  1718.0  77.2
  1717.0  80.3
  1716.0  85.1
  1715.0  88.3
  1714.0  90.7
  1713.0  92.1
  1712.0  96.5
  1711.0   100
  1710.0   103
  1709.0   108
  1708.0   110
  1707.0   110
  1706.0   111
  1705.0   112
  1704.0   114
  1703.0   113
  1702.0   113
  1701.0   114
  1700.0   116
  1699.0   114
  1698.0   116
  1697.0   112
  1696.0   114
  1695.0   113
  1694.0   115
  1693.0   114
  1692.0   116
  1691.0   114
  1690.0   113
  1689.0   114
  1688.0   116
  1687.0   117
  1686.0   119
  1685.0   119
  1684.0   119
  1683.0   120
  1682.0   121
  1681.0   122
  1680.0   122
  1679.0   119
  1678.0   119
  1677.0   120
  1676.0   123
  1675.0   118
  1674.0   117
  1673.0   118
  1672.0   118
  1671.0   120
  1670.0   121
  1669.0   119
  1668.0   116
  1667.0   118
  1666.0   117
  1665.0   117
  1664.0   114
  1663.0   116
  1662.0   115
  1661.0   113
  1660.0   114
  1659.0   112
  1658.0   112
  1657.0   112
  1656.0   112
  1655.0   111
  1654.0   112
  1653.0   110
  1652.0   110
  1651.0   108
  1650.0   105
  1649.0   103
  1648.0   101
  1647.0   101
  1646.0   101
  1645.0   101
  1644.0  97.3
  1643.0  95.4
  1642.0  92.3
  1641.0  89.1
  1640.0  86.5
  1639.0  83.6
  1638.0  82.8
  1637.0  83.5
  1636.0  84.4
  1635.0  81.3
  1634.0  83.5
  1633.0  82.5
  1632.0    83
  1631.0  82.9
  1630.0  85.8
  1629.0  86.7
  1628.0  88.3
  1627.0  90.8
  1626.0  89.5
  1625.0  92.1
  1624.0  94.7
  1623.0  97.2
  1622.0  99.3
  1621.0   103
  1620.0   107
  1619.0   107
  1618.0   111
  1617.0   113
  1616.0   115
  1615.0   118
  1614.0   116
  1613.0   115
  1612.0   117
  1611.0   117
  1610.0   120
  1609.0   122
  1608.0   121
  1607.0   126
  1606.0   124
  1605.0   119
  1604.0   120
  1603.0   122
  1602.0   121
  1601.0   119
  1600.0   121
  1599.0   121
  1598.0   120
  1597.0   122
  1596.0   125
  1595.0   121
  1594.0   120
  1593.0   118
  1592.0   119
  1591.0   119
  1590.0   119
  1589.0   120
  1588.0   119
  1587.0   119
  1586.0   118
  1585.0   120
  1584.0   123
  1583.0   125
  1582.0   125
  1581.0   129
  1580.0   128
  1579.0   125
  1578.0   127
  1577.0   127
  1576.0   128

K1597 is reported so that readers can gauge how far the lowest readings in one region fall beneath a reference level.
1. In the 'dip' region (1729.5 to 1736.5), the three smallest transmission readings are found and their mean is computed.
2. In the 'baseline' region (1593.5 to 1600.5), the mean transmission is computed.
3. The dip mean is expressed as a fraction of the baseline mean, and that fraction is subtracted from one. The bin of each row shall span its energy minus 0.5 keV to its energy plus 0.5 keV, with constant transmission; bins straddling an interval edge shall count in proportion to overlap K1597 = 0.56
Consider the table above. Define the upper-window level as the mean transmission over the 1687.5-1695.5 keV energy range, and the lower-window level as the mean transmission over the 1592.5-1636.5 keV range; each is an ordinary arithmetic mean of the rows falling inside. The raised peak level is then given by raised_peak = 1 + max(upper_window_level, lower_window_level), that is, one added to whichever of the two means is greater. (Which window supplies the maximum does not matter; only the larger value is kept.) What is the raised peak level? 115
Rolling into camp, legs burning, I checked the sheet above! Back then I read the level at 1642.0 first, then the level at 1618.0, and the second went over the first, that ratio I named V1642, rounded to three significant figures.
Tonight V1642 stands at 1.20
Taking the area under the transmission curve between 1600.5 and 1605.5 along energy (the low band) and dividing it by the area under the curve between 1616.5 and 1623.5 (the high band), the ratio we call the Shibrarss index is 0.8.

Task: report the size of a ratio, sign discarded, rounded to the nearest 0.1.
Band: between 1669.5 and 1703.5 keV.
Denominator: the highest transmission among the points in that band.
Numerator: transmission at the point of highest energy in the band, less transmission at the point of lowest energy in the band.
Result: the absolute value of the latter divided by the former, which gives 0.1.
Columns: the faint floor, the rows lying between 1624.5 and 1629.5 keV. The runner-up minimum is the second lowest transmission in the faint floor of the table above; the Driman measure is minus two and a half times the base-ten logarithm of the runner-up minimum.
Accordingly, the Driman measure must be -4.86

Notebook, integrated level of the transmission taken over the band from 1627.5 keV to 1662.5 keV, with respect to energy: 3422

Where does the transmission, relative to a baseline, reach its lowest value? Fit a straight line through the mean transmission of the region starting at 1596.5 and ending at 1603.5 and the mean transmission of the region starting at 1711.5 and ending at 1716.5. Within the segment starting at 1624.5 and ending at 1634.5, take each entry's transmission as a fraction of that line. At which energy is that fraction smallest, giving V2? 1633.0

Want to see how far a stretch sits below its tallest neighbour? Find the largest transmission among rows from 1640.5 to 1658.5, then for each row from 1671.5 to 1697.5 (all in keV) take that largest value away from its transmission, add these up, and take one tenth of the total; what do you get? 14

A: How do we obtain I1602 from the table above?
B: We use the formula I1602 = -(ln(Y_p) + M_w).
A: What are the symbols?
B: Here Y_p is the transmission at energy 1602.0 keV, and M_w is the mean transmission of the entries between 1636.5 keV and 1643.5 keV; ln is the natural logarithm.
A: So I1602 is -92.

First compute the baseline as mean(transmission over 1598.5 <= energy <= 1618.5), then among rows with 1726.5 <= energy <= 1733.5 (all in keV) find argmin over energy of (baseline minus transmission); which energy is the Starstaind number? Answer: 1733.0 keV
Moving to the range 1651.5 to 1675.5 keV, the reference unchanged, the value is 1670.0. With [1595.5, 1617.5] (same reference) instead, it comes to 1607.0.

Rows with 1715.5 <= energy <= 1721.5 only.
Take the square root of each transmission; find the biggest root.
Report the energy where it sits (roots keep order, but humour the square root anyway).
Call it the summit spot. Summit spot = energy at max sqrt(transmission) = 1716.0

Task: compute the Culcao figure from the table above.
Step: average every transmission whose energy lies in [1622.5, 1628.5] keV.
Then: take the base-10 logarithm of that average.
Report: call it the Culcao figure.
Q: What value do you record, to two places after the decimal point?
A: 1.96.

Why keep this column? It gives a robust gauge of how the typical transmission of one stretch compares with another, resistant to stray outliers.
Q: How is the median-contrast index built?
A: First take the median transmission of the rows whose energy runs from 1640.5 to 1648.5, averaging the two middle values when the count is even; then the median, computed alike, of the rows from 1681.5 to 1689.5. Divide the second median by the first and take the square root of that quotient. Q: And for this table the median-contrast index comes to 1.10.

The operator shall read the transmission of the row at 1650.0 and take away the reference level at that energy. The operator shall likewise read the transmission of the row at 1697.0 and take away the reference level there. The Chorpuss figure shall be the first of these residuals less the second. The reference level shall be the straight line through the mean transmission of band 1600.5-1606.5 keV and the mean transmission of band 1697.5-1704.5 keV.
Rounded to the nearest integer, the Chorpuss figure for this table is -10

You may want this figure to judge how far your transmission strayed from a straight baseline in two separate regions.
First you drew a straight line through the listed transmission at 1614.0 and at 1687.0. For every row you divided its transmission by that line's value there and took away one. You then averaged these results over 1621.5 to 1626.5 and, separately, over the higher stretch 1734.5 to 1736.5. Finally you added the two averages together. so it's -0.6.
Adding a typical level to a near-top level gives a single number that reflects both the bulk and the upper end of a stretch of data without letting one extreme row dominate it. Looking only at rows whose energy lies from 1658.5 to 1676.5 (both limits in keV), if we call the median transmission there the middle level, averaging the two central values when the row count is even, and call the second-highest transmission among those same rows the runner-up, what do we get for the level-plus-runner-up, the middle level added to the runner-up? 238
